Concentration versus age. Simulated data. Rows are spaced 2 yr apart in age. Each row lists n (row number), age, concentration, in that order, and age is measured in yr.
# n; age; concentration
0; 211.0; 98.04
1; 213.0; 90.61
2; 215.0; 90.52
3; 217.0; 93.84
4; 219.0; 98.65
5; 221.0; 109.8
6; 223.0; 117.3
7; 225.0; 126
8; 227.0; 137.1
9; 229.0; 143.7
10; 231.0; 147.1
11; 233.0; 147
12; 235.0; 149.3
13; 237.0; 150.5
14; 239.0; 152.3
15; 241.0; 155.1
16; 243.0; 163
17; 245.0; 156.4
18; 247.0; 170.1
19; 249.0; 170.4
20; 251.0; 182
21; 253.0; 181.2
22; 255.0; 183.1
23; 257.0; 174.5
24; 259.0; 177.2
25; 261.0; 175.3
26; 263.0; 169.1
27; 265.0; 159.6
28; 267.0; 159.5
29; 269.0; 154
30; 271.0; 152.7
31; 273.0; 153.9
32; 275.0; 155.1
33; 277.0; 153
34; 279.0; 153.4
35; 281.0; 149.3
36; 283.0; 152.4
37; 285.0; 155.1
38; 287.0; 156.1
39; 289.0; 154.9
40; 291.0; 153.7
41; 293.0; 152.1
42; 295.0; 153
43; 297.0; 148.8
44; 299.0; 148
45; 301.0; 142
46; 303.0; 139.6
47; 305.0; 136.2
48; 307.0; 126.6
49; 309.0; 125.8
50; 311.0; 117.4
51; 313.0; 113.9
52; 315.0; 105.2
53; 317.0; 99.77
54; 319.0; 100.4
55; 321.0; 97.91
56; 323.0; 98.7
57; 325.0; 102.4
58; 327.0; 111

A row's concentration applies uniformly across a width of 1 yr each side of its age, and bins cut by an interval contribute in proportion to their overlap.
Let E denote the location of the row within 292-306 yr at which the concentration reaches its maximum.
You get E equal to 295.0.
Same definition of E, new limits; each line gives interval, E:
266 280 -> 267.0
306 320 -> 307.0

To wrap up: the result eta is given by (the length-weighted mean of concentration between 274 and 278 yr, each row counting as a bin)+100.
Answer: 254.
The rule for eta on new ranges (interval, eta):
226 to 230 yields 240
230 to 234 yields 247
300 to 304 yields 241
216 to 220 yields 196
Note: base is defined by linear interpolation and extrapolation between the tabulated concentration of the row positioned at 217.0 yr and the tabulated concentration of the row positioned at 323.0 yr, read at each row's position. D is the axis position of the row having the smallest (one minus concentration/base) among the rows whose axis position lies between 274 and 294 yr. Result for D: 287.0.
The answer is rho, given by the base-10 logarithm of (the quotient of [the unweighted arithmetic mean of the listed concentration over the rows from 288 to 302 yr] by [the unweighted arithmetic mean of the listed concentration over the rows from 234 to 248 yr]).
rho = -0.02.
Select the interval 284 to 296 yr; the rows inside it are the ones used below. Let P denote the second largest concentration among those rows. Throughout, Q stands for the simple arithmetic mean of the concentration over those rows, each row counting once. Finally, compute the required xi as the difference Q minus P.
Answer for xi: -1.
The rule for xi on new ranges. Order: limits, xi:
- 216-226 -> -8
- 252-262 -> -3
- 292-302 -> -3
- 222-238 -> -10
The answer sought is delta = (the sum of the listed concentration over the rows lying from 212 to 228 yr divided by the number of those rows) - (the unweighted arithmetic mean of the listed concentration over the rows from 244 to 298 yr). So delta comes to -53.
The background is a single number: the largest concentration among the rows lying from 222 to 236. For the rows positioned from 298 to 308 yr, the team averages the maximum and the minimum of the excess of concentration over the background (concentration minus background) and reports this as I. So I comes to -12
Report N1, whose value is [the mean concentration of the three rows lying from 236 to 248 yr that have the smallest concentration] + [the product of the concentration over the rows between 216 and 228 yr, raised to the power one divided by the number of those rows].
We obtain 265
